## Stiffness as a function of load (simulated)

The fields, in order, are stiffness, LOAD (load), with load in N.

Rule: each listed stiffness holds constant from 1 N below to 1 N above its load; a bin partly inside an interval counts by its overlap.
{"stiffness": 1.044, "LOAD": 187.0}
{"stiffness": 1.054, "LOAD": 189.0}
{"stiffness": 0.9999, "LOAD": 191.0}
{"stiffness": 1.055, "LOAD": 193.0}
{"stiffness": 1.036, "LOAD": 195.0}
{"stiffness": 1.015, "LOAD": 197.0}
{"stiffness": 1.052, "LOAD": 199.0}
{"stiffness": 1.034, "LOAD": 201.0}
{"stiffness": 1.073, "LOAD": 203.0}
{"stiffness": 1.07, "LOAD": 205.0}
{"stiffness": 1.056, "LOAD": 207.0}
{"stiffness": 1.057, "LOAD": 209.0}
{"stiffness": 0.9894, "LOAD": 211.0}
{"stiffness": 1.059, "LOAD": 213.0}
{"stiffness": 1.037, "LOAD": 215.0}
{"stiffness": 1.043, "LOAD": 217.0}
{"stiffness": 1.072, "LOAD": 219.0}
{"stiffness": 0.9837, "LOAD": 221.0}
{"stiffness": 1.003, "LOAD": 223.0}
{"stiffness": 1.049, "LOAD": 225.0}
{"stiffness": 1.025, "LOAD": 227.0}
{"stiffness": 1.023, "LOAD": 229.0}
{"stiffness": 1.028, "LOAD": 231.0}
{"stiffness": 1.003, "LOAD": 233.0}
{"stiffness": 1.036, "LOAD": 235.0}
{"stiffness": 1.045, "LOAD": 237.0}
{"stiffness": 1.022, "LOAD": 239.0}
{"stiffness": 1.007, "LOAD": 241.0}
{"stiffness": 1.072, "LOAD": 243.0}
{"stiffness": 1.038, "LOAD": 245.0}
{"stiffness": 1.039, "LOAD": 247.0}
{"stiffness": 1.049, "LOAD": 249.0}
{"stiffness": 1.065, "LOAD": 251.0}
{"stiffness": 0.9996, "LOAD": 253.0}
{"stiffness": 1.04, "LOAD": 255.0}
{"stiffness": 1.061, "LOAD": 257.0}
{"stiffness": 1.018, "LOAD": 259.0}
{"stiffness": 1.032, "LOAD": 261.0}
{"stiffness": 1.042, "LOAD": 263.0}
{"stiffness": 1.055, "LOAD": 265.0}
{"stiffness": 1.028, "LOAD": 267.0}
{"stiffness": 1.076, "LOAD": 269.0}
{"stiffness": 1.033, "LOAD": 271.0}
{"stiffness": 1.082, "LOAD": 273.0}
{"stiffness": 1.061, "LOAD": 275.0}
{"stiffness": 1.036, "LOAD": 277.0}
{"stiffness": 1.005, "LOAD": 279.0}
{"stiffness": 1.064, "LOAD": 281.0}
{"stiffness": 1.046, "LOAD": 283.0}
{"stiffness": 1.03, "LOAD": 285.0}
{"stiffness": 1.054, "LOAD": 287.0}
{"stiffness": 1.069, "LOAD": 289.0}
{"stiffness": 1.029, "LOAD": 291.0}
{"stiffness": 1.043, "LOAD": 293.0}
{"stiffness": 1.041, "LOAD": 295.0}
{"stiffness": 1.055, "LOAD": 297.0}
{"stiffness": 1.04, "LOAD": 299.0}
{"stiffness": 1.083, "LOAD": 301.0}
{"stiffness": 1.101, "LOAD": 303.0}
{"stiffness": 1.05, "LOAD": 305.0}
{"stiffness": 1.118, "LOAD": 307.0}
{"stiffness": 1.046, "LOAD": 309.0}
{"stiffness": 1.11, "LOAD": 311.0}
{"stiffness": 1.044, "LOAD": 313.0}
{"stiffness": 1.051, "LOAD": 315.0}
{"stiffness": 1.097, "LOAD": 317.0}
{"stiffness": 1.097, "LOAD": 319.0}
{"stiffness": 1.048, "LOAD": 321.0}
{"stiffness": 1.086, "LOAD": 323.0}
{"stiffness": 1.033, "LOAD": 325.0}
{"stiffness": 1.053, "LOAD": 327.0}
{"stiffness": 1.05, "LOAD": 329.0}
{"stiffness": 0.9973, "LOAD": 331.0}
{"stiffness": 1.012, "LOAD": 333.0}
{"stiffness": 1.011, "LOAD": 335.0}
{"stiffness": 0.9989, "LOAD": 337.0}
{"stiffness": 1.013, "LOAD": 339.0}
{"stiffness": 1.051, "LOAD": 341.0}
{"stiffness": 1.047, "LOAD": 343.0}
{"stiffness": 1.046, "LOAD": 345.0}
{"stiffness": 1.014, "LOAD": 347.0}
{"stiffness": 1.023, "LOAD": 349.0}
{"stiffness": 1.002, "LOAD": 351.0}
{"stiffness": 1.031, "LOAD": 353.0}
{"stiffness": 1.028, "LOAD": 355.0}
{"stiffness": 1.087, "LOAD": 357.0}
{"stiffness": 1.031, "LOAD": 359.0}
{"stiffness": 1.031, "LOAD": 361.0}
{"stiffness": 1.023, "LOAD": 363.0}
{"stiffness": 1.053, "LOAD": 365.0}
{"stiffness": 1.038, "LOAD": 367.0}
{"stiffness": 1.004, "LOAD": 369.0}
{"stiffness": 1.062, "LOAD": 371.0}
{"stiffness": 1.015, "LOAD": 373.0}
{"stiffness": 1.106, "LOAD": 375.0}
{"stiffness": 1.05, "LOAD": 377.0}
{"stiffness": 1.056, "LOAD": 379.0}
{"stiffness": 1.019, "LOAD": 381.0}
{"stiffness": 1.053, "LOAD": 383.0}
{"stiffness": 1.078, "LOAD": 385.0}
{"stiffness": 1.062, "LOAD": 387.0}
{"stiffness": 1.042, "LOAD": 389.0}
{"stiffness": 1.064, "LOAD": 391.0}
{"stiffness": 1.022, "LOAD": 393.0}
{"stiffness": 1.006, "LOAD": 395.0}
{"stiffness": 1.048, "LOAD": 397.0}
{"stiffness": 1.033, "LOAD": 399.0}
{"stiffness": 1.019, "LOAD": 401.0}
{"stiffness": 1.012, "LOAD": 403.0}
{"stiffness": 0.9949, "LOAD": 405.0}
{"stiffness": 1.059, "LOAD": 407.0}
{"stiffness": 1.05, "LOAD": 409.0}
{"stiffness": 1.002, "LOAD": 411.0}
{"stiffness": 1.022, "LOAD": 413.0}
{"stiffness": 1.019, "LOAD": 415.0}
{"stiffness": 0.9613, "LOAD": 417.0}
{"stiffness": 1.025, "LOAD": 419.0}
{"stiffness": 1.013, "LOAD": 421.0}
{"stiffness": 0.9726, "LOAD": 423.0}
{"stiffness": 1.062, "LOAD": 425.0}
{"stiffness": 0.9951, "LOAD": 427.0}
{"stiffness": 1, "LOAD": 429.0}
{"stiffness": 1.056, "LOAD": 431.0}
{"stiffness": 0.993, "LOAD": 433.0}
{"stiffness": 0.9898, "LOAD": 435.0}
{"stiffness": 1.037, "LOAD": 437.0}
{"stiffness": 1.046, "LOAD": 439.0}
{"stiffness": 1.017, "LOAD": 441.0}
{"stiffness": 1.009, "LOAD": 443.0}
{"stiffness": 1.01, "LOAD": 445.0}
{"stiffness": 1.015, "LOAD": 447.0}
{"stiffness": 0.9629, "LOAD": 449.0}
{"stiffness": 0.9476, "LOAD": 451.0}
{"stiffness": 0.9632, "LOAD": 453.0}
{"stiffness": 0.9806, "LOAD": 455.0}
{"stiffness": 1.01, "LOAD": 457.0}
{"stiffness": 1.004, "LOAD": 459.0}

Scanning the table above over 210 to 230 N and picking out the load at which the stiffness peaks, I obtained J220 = 219.0 N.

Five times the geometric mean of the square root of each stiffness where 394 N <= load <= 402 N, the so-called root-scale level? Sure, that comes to 5.07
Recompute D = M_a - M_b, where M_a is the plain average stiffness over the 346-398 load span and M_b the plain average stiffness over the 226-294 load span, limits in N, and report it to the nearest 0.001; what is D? 0.000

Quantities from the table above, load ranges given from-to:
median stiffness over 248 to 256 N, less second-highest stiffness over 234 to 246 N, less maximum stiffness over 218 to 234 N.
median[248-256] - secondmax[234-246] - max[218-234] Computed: -1.07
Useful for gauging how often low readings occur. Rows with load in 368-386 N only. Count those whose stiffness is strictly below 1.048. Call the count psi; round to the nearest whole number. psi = 3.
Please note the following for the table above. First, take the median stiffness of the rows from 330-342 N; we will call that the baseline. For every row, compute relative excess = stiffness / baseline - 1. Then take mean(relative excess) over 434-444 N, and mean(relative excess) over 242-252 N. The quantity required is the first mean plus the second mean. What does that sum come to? 0.049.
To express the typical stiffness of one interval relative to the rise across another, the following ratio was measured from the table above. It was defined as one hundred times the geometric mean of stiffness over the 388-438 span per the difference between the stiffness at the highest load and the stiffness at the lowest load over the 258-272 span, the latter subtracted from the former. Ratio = 6797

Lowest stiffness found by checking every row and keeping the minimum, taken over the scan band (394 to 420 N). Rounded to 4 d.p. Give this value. 0.9613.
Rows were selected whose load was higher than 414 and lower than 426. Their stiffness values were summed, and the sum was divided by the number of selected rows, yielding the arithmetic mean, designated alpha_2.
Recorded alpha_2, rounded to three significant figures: 1.01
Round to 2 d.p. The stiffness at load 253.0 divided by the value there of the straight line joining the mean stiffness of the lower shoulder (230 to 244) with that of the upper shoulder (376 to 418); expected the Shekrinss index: 0.97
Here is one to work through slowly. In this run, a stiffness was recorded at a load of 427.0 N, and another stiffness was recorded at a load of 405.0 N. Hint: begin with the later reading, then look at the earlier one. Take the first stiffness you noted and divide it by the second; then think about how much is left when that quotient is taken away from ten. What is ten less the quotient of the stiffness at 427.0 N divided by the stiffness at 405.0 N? 9.00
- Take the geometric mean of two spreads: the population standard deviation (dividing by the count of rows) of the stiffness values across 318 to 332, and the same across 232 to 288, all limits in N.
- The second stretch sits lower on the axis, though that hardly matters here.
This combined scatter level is 0.026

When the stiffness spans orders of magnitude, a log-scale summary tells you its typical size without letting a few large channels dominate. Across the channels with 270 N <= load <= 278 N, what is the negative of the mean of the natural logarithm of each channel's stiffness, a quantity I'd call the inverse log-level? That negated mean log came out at -0.0515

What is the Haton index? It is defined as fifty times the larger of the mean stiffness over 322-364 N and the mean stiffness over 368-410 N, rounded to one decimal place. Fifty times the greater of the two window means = 52.0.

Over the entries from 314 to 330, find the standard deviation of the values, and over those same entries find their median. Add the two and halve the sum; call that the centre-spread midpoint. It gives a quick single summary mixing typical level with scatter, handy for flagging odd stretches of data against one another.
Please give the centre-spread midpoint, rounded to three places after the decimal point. 0.538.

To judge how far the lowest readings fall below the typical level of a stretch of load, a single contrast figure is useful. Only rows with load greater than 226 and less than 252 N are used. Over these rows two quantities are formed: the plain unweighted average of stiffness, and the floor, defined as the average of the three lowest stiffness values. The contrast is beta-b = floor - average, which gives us -0.024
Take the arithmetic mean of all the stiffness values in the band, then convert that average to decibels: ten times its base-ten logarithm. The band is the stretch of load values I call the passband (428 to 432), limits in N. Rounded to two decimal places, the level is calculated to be 0.12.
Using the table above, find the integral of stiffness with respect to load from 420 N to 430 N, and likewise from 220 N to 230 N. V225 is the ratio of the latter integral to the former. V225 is 1.01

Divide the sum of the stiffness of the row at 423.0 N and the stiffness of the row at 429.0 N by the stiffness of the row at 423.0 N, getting 2.03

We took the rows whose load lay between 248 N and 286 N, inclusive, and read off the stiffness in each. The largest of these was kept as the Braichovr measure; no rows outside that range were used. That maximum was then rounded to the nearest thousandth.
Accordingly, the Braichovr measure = 1.082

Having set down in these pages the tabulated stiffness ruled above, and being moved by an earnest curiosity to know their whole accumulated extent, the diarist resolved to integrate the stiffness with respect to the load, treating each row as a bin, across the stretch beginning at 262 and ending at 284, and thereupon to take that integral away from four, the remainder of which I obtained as -19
